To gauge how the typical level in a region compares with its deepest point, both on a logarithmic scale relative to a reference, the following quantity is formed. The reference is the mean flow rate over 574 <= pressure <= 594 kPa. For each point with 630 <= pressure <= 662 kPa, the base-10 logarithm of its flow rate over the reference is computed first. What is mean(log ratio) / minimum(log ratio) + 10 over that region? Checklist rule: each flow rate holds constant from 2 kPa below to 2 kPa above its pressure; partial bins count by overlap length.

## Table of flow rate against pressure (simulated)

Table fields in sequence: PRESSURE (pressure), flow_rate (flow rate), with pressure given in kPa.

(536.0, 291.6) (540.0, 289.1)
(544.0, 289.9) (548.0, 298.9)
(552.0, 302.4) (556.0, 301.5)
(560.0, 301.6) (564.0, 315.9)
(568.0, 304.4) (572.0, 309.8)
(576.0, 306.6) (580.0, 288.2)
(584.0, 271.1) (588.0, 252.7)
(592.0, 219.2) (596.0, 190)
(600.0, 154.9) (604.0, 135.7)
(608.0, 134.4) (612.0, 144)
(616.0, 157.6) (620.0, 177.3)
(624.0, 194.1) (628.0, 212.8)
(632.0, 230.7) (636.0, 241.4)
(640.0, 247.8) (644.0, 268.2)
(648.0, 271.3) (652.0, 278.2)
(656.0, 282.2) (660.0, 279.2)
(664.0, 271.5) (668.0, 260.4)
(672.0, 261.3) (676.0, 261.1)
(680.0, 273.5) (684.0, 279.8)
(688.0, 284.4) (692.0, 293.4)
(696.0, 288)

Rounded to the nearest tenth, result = 10.1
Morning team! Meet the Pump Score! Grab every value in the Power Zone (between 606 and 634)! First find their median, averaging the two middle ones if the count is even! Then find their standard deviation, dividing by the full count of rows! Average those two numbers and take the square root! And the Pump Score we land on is 10.3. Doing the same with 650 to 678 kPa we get 11.8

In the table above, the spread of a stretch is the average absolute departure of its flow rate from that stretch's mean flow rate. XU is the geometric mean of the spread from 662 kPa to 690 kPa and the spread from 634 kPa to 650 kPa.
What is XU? 10.0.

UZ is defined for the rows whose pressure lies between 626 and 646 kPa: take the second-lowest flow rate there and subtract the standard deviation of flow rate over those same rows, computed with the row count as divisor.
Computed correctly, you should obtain 212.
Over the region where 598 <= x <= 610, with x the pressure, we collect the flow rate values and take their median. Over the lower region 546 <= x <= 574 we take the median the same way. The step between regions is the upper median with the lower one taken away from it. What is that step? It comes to -167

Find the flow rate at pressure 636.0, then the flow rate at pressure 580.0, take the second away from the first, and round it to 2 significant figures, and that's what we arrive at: -47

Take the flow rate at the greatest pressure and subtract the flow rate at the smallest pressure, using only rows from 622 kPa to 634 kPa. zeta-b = 37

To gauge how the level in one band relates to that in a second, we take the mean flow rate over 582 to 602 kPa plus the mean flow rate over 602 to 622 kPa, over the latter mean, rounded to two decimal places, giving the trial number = 2.45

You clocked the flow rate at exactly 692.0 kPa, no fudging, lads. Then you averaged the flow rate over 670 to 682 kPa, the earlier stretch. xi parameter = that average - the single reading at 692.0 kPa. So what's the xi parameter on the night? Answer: -28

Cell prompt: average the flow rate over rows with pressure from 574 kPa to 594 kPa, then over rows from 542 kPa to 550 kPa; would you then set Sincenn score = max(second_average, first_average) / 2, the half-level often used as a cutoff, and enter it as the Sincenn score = 147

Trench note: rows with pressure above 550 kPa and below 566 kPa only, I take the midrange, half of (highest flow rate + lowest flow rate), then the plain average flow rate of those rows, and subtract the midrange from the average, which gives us -3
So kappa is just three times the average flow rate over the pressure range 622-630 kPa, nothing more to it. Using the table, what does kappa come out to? 610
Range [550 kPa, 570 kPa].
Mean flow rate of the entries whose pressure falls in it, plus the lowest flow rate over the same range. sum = 607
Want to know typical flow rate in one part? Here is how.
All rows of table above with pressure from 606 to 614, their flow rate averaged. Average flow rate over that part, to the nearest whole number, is 139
